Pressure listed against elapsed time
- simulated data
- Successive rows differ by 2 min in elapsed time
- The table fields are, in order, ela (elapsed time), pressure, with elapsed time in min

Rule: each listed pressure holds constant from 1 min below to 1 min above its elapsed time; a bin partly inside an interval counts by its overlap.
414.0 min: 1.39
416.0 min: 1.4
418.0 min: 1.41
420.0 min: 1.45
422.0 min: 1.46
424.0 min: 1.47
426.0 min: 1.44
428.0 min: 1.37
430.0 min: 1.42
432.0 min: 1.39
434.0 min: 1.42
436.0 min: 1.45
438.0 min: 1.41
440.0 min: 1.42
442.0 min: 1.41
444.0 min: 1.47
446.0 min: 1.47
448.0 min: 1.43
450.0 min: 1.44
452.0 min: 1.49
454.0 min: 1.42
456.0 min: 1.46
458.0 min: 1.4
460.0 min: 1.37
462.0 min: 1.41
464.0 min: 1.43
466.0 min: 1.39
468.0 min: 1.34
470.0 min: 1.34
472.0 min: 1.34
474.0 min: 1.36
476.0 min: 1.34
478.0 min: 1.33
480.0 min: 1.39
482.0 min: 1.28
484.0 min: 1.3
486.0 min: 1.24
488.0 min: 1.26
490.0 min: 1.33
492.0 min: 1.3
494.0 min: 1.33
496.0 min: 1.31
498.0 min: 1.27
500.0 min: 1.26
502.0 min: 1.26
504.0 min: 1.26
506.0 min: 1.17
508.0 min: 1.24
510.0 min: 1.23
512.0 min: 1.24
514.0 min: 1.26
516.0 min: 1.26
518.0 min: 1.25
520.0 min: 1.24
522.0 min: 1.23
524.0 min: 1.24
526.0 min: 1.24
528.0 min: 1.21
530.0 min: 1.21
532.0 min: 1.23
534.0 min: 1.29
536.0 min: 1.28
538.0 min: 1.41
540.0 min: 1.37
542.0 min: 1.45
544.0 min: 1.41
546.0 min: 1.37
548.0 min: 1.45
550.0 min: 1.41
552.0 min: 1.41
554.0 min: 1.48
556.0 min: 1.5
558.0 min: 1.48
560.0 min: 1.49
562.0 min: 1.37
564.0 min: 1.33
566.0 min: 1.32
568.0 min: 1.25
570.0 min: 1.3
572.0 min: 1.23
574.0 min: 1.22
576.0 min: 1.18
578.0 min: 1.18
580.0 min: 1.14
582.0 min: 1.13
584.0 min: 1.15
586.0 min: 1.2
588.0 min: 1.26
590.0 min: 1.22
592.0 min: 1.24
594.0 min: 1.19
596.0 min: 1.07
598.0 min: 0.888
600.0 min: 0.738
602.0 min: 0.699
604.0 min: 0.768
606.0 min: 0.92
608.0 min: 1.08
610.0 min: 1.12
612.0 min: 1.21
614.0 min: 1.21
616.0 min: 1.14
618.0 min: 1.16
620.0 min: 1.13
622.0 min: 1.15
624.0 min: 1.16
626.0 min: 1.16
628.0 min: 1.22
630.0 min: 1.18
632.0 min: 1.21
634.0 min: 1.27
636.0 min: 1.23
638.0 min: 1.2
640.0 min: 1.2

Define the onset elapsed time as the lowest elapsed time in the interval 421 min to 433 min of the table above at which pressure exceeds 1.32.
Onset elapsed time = 422.0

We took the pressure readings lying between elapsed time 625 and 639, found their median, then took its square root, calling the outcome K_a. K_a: 1.10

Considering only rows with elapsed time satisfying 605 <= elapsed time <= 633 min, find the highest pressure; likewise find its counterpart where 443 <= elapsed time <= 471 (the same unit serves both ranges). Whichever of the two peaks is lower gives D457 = 1.22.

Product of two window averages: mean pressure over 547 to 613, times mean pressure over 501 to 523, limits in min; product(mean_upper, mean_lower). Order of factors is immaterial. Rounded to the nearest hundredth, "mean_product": 1.49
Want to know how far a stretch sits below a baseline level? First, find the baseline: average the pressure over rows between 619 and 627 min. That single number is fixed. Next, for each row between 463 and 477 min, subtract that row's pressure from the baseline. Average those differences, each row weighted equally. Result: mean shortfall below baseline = -0.21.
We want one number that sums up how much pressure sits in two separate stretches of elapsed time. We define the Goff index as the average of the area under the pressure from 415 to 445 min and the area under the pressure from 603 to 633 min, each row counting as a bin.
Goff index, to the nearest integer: 38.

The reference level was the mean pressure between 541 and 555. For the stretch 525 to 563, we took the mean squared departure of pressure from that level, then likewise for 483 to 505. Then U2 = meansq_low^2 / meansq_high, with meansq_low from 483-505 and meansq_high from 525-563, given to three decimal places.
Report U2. 0.036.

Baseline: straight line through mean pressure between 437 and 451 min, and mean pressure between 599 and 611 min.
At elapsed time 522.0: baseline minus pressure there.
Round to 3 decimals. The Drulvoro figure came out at -0.060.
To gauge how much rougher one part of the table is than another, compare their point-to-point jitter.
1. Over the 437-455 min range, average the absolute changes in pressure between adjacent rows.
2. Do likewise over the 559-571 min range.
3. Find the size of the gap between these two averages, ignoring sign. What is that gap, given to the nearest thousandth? 0.027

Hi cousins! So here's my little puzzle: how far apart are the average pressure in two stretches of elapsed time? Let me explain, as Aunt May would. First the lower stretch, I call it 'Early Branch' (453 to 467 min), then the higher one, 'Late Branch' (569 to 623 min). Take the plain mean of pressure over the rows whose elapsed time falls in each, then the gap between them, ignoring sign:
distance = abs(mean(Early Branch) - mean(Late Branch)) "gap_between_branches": 0.30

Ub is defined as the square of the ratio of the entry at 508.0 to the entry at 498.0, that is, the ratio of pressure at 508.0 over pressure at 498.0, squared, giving 0.95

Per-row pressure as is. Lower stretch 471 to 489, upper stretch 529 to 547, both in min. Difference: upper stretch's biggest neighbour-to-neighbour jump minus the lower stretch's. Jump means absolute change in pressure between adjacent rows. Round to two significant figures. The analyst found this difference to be 0.020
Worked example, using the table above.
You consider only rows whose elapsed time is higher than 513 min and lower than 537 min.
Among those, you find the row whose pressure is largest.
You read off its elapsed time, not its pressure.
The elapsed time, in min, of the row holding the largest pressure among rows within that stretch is 534.0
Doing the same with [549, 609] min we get 556.0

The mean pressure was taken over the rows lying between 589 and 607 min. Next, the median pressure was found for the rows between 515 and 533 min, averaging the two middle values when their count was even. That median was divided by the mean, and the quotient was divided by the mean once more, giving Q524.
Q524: 1.32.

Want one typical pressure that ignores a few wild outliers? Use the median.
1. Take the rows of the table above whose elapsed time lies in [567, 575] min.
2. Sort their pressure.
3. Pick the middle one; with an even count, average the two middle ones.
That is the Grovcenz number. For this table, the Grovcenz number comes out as 1.24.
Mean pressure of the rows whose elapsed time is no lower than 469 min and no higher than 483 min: 1.34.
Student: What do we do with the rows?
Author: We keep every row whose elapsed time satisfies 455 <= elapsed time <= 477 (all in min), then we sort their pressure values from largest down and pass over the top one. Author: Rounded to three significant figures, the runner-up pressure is 1.43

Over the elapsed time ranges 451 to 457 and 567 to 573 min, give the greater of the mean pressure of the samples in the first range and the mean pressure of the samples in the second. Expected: 1.46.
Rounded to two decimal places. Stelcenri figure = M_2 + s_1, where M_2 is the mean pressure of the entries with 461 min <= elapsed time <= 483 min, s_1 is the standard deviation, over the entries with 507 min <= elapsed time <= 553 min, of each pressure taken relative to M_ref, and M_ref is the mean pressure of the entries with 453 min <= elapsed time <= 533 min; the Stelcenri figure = 1.44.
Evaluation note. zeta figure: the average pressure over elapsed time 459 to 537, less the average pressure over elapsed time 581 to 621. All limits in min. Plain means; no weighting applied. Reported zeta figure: 0.21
